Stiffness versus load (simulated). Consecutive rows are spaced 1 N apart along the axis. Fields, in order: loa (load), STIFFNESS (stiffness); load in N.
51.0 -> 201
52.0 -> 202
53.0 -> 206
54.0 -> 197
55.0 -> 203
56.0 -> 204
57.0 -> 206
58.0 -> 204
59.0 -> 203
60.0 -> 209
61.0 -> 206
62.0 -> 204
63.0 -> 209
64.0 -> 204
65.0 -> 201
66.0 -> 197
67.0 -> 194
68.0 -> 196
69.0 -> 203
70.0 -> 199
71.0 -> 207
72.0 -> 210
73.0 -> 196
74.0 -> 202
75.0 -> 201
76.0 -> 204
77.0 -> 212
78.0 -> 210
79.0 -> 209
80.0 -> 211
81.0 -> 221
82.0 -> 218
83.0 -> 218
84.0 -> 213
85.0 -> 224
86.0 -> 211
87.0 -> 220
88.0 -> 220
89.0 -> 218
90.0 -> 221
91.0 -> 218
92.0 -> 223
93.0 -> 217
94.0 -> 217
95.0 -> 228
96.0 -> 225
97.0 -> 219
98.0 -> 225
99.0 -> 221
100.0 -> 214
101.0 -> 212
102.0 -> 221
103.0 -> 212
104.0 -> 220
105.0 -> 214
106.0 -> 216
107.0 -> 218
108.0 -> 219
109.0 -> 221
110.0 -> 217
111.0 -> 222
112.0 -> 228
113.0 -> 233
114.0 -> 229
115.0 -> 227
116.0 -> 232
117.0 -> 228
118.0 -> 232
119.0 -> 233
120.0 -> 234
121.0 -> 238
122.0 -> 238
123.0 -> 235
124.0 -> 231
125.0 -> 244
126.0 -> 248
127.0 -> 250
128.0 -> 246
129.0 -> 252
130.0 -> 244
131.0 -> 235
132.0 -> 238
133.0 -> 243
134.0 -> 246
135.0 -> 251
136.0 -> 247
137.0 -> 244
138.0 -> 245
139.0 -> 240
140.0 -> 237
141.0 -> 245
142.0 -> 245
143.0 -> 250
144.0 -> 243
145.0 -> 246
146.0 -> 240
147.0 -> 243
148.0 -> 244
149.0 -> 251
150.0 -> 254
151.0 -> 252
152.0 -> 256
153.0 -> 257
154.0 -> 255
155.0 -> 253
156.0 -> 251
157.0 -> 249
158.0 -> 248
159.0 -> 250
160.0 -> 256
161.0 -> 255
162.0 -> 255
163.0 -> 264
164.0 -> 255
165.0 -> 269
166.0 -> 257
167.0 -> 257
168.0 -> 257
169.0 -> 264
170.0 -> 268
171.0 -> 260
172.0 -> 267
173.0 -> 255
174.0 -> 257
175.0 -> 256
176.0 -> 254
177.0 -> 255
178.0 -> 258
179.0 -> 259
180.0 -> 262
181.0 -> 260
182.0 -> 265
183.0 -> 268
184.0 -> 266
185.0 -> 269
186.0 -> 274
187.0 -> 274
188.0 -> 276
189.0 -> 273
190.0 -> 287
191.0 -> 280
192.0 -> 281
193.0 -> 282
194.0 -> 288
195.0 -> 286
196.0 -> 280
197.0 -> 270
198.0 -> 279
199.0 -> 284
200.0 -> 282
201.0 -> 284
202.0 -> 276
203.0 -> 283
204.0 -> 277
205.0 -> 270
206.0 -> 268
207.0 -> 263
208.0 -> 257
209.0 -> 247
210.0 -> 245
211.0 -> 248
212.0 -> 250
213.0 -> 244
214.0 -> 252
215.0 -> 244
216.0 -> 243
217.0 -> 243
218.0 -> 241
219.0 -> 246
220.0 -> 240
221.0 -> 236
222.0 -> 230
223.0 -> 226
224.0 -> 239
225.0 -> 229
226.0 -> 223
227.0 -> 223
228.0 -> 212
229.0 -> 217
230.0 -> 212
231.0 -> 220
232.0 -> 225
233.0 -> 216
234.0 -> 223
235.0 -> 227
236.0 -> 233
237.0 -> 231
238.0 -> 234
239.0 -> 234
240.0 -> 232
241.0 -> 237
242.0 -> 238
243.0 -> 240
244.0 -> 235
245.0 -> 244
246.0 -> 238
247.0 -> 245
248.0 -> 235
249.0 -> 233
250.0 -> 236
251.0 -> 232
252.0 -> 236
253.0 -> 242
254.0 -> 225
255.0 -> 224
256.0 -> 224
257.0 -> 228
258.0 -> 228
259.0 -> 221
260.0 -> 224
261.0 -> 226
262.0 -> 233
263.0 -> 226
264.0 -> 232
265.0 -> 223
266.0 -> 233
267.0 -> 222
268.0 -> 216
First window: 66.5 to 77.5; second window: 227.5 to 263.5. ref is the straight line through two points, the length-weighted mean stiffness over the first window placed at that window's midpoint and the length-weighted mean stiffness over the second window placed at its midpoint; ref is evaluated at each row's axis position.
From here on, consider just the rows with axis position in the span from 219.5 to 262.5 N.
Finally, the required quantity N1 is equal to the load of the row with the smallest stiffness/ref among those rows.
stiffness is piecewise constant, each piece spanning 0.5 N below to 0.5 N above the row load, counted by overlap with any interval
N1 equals 230.0 N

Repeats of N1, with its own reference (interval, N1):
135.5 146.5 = 140.0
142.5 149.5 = 146.0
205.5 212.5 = 210.0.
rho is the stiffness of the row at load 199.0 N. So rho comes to 284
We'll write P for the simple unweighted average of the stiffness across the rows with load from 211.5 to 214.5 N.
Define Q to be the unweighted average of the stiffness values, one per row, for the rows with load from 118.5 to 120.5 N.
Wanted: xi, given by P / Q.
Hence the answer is 1.06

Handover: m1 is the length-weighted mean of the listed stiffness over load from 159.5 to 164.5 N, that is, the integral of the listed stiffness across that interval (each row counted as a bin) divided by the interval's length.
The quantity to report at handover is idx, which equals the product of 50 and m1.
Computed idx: 12850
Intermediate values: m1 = 257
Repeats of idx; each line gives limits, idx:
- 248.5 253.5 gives 11790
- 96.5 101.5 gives 10910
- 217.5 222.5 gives 11930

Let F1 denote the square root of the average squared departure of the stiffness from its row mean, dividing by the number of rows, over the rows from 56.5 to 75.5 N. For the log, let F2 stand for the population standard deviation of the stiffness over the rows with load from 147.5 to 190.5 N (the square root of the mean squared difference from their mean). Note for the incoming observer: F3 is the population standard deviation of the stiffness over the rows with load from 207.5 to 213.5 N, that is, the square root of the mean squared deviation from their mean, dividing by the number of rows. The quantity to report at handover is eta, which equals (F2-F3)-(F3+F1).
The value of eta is -4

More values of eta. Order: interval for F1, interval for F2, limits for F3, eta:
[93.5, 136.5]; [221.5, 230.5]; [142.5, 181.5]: -17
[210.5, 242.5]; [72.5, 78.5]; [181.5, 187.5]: -12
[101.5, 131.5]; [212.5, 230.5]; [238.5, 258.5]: -11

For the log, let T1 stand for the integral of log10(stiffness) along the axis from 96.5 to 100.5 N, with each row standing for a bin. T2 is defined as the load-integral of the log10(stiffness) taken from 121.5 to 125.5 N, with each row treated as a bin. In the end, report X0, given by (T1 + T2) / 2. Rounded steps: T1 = 9.37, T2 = 9.50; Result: 9.433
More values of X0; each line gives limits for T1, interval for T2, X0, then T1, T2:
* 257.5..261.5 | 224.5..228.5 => 9.395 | 9.41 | 9.38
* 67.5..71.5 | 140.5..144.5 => 9.388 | 9.21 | 9.56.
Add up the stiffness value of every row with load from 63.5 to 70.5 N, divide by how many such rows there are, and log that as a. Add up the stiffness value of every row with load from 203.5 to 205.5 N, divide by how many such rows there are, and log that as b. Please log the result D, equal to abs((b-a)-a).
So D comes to 125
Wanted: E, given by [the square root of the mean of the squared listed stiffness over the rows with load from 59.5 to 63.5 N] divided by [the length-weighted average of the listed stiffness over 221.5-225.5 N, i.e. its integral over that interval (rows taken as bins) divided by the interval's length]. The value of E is 0.90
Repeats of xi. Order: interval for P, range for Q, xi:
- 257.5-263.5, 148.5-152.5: 0.89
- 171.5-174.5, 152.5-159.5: 1.03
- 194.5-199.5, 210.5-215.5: 1.13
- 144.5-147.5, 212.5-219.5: 0.99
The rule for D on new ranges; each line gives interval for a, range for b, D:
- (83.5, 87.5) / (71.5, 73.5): 231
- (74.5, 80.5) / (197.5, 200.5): 134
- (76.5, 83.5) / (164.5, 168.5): 168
